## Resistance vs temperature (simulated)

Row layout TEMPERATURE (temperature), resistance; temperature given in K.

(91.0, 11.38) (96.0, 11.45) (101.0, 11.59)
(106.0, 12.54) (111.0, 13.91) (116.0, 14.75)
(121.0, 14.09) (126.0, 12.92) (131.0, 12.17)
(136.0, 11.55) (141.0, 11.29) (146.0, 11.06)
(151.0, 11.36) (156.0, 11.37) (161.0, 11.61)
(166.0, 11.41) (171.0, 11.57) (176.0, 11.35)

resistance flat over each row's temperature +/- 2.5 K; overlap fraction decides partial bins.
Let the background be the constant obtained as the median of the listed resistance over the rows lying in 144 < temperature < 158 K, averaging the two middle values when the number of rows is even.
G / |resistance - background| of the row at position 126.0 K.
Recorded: 1.6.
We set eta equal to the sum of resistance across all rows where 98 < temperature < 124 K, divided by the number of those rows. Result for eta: 13.4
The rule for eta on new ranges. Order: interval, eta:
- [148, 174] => 11.5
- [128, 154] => 11.5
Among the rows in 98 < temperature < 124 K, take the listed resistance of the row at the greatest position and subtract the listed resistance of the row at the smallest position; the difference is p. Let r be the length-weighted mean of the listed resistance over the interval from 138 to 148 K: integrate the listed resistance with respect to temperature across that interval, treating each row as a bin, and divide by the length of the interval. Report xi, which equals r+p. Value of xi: 13.7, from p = 2.5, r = 11.2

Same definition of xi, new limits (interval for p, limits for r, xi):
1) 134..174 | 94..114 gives 12.5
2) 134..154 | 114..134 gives 13.2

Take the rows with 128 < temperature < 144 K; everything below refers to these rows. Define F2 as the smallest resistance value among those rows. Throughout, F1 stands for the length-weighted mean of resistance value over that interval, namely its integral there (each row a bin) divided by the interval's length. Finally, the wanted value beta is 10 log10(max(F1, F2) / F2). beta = 0.15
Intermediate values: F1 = 11.7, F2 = 11.29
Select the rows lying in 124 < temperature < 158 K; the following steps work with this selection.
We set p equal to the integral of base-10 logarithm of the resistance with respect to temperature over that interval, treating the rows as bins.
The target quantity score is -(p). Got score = -36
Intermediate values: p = 36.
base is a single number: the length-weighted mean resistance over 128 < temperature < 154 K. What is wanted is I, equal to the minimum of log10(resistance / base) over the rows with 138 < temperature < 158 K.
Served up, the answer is -0.017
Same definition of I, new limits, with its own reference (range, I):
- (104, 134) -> 0.024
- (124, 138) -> 0.001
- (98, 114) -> 0.003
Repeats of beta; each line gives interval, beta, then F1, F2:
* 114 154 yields 0.48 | 12.4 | 11.06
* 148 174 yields 0.04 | 11.5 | 11.36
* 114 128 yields 0.33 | 13.9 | 12.92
